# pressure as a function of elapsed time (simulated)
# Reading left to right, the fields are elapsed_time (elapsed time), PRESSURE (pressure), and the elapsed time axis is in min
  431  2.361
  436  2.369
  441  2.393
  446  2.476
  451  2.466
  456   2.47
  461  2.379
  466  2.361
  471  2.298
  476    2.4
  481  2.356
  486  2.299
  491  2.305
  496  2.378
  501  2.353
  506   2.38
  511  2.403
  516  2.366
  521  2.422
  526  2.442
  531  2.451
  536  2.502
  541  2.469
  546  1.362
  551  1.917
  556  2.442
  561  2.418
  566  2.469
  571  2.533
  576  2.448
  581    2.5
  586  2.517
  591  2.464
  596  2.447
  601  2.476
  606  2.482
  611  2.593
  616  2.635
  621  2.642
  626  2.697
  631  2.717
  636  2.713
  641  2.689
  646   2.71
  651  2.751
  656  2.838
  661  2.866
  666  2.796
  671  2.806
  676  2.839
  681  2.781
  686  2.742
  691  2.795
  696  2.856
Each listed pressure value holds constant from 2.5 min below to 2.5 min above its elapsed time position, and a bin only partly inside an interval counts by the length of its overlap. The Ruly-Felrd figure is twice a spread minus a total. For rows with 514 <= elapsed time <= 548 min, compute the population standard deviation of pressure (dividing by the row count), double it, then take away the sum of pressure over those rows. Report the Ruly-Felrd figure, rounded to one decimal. -15.3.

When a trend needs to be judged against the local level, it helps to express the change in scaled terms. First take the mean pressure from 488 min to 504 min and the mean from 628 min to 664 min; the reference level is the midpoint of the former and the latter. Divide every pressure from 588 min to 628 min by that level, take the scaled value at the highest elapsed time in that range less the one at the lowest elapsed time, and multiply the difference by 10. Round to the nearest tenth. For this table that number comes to 0.9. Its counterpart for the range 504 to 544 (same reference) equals 0.3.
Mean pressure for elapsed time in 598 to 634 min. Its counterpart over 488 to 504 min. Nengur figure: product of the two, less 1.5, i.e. 4.61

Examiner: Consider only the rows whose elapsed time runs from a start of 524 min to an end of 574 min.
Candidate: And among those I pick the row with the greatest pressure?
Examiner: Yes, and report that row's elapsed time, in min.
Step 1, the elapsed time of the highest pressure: 571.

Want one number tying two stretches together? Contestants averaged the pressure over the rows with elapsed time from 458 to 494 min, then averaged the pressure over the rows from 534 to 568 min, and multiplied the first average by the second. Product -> 5.2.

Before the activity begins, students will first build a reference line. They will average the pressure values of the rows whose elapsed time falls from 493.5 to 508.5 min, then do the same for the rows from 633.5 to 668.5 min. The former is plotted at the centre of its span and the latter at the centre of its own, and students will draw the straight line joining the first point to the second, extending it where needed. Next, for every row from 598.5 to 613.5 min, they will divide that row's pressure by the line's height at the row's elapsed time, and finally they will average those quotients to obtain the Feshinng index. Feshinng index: 0.95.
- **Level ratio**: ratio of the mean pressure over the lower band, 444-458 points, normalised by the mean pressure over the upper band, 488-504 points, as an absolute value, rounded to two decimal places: 1.05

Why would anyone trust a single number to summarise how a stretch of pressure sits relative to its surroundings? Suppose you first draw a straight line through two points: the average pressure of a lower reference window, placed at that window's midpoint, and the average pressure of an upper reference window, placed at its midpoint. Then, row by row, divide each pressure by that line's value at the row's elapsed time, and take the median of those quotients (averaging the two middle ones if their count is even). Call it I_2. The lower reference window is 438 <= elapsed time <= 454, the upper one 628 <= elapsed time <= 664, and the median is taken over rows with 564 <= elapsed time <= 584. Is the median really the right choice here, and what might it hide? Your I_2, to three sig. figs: 0.940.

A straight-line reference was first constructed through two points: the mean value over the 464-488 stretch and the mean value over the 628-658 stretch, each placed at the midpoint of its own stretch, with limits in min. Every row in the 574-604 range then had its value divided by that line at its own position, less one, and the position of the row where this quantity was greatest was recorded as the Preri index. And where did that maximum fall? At 586 min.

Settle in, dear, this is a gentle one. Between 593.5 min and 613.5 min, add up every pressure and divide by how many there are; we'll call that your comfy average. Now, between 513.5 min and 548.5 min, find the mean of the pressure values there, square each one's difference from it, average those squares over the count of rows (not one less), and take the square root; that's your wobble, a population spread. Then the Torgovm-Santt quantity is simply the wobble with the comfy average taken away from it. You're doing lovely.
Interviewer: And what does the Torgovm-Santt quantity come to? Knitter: -2.12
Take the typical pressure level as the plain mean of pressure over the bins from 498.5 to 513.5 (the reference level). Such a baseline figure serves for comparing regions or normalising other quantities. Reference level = 2.38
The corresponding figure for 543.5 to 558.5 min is 1.91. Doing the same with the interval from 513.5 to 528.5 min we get 2.41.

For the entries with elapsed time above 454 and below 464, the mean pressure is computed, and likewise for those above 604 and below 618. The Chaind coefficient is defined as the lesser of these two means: 2.42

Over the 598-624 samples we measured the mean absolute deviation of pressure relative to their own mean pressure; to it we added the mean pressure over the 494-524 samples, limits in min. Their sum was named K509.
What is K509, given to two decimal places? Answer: 2.45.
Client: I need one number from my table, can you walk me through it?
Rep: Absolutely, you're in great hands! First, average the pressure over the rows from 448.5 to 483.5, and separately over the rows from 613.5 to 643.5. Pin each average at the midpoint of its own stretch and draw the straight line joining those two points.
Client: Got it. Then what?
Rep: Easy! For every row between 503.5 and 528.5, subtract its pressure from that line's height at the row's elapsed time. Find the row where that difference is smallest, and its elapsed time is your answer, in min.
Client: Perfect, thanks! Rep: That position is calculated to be 526 min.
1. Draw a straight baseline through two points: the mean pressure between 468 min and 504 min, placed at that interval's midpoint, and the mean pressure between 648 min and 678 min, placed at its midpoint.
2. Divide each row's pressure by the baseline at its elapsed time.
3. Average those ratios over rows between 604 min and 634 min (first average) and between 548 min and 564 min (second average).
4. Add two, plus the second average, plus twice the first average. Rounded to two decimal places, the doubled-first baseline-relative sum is 4.84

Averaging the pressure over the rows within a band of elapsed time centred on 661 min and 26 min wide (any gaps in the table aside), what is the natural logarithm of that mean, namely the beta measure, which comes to 1.03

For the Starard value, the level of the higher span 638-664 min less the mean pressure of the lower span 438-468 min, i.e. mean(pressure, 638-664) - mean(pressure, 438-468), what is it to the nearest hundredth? 0.35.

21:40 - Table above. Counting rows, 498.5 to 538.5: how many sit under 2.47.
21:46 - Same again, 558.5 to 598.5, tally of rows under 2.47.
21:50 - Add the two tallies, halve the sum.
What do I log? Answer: 6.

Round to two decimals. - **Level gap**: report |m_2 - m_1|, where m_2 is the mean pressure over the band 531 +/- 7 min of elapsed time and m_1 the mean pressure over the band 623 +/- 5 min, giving 0.20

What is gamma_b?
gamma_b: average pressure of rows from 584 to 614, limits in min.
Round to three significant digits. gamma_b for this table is 2.50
